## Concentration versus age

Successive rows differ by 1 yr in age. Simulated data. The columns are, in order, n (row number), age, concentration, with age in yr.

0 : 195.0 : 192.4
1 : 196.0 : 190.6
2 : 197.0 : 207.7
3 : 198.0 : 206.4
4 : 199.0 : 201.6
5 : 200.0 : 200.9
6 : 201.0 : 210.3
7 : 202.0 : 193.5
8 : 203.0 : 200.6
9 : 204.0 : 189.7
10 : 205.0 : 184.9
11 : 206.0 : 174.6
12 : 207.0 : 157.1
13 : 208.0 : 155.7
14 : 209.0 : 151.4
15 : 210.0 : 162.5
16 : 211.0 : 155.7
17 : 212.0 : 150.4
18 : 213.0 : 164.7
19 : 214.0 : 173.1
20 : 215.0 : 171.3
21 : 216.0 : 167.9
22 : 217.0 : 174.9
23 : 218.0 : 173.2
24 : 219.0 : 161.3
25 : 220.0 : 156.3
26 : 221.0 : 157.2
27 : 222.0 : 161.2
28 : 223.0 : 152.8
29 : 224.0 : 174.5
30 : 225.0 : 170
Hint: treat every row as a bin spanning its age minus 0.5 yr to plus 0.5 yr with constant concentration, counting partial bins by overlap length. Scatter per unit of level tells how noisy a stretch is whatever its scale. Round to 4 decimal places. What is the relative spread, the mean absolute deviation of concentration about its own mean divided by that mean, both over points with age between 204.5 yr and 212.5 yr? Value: 0.0579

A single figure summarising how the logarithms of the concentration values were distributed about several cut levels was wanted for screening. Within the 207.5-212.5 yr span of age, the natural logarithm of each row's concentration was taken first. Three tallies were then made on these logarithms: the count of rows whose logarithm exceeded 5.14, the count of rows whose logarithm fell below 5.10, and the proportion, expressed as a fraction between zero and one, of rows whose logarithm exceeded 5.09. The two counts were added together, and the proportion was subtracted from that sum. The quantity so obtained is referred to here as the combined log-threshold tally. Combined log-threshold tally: 4.8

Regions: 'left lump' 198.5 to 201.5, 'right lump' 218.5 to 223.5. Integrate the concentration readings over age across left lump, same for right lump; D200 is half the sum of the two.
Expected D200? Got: 701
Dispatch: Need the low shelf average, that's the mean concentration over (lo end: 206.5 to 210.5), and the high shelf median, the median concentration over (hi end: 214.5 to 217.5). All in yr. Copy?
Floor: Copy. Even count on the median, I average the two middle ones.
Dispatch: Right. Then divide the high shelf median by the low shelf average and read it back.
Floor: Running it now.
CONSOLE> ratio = 1.09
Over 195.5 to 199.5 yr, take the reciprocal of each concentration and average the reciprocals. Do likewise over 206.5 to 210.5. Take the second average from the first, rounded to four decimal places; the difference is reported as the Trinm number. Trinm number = -0.0014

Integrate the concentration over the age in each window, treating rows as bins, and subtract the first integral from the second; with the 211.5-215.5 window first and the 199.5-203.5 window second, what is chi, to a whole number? 146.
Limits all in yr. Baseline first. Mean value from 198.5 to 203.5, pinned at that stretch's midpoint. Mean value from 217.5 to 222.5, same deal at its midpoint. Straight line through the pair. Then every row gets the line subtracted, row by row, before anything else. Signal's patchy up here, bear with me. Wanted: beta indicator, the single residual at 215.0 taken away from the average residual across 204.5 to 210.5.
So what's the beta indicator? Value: -23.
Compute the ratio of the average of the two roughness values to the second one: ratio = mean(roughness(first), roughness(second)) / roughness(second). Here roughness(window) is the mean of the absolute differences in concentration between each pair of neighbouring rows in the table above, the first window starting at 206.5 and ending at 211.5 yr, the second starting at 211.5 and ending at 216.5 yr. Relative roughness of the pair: 0.9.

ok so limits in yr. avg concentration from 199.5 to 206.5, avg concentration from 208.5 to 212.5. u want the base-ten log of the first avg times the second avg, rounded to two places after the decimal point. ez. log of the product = 4.48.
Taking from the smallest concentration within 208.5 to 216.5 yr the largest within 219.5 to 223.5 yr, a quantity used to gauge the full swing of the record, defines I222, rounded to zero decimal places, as -11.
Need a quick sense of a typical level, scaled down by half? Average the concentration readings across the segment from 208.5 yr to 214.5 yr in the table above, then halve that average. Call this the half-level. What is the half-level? 80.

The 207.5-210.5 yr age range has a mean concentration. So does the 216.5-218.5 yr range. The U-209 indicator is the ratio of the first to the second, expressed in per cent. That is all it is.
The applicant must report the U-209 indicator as 90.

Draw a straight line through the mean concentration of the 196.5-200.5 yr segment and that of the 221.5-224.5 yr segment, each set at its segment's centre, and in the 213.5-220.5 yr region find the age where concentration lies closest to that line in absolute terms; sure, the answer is 218.0 yr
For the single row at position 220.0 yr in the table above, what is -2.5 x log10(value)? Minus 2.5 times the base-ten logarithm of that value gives -5.48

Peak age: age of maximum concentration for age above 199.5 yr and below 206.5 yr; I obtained 201.0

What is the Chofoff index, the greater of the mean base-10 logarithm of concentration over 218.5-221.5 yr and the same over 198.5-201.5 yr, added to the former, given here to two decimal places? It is 4.51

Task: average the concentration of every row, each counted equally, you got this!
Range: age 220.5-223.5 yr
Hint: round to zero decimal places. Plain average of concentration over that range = 157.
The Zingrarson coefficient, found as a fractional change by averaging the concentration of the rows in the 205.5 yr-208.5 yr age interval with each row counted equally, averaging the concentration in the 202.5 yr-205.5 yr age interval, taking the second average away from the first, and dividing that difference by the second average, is -0.15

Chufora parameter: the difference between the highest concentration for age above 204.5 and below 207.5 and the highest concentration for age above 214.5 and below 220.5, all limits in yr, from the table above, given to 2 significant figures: 10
